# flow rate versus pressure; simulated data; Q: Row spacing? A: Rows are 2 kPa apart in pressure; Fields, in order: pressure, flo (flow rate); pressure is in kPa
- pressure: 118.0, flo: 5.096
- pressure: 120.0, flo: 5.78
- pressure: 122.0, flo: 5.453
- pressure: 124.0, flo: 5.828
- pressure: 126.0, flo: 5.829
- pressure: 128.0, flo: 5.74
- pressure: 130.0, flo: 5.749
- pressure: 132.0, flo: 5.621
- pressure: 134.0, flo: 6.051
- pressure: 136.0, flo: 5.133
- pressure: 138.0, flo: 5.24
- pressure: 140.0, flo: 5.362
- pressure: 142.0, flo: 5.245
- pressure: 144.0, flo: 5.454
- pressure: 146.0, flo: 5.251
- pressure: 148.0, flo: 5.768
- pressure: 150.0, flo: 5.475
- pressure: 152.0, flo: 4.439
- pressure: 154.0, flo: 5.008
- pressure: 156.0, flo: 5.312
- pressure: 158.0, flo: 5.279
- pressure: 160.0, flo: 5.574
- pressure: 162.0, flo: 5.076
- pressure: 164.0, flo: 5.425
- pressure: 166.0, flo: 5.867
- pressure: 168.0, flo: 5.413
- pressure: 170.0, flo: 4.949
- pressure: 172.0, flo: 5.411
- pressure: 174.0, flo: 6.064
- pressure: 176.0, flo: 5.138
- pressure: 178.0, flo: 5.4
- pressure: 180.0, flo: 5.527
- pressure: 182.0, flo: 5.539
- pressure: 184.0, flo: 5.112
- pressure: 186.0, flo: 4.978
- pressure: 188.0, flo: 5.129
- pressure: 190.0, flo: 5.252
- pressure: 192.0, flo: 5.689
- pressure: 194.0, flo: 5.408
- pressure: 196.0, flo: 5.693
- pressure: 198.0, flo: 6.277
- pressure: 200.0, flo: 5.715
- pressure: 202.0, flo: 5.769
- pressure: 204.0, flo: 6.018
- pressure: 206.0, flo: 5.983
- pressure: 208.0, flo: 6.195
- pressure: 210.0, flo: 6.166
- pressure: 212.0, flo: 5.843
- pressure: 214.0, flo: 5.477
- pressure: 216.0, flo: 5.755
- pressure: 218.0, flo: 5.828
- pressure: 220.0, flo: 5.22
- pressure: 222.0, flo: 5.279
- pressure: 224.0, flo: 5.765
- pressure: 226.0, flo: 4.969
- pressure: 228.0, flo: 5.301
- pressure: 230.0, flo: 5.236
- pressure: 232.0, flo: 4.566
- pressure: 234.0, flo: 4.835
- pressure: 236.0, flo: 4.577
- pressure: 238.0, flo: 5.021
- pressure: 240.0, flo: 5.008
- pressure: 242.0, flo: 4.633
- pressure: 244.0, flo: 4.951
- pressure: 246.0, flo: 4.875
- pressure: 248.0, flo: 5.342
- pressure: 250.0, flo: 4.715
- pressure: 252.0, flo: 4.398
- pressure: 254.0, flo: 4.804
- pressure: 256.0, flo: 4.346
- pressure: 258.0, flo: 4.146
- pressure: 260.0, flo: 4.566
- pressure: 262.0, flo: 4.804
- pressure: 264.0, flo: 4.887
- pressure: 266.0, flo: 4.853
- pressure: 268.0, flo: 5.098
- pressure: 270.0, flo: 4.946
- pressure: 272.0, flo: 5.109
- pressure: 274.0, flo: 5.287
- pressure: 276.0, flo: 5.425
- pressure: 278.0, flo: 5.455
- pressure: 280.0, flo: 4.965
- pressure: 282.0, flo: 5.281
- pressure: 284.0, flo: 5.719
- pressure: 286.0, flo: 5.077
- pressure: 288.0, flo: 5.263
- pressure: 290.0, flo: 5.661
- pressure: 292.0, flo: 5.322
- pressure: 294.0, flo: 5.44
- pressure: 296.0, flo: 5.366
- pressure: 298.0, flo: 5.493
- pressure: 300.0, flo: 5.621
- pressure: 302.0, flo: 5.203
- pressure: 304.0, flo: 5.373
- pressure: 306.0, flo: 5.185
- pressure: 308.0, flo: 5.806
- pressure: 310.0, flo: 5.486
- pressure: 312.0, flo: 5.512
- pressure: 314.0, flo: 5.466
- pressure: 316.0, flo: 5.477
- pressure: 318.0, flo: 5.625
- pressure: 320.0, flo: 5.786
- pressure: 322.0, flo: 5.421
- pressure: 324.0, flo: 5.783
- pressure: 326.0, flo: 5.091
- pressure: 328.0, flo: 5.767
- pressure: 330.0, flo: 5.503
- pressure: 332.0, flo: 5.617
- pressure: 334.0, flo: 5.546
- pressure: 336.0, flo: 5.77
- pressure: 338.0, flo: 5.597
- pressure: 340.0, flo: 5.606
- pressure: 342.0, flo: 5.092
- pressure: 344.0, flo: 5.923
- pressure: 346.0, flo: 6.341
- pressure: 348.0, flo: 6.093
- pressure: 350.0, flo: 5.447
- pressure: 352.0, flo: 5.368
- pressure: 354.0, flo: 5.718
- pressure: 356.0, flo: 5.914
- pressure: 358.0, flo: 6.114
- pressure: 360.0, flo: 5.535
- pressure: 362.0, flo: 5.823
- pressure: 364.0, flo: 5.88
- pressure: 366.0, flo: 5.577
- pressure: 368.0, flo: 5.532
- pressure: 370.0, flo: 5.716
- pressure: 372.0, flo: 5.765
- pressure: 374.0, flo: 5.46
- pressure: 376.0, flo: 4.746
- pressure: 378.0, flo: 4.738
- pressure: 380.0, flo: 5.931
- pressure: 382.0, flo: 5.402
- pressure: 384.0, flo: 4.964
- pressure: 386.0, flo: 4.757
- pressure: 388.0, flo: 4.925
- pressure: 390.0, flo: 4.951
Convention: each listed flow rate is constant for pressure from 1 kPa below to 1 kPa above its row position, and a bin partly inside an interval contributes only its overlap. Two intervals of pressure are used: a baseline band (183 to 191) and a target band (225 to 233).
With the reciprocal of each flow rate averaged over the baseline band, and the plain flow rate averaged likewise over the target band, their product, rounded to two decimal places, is 0.98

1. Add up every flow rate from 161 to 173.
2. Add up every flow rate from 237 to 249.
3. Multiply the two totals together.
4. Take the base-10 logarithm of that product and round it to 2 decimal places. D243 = 2.98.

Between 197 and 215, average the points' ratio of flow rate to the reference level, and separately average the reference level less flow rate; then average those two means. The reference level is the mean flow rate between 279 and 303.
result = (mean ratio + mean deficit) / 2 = 0.27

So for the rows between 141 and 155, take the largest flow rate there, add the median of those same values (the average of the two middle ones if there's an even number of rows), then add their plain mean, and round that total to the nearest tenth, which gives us 16.3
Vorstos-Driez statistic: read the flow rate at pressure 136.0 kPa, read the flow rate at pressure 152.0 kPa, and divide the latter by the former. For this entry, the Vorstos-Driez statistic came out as 0.86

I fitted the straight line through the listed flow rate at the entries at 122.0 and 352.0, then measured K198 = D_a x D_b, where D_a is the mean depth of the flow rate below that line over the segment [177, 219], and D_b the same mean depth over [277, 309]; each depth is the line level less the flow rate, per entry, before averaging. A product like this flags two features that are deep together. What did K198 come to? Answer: 0.000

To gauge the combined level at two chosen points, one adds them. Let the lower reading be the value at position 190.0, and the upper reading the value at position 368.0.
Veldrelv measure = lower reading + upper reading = 10.8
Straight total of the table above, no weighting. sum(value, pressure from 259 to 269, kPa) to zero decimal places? 24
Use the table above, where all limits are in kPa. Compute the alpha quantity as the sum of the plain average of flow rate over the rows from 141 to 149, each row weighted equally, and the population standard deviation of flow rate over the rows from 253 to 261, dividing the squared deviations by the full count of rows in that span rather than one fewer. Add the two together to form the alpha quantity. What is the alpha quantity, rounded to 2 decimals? 5.67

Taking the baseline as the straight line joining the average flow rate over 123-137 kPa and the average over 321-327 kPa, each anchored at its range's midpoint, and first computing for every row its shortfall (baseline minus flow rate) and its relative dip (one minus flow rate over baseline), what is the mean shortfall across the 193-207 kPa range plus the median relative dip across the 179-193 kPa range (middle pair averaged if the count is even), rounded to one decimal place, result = -0.2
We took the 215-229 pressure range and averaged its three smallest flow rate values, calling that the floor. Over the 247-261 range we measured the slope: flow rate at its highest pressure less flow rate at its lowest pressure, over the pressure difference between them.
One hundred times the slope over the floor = -1.3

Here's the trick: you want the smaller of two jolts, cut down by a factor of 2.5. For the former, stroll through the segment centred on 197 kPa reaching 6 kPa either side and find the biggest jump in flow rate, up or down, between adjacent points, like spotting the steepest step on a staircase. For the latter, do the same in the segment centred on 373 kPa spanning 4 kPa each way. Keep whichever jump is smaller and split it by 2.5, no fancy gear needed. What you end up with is 0.23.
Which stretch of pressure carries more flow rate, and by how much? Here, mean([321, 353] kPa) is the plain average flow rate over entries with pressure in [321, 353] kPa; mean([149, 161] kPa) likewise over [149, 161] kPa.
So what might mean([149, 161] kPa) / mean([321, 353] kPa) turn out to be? 0.92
